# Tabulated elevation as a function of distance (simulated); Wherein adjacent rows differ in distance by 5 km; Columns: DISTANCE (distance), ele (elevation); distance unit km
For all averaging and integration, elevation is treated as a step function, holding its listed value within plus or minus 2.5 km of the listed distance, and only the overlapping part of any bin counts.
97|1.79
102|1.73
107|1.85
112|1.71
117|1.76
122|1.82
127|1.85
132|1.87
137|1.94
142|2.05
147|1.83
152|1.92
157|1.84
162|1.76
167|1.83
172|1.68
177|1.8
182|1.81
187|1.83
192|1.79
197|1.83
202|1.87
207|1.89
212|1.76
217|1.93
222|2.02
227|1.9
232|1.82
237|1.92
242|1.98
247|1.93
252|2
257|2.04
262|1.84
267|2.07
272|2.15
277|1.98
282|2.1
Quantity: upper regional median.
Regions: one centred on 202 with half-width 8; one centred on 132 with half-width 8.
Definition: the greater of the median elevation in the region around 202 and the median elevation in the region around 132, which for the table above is 1.87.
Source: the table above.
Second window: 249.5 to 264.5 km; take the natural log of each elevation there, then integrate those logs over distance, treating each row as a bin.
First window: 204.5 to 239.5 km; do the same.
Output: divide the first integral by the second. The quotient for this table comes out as 2.2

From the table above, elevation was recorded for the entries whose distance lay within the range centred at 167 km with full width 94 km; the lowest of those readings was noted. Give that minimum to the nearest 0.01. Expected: 1.68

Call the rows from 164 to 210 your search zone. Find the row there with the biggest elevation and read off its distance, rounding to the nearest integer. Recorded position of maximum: 207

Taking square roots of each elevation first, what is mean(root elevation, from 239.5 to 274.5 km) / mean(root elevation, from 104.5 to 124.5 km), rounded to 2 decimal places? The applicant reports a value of 1.06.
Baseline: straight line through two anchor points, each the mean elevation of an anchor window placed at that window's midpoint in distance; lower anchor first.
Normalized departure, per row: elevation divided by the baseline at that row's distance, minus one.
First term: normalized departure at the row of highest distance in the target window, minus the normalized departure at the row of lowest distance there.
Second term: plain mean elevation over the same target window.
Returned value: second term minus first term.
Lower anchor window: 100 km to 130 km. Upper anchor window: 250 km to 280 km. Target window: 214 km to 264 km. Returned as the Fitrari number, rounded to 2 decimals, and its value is 2.02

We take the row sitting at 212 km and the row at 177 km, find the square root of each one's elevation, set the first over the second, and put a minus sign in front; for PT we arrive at -0.99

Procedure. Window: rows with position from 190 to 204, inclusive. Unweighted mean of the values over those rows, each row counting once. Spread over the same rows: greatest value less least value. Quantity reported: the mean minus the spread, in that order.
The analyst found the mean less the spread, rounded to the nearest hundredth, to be 1.75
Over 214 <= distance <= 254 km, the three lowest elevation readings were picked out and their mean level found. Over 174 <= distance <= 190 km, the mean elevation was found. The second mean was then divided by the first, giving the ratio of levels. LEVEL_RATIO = 0.96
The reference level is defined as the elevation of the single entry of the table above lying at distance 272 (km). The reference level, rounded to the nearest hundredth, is 2.15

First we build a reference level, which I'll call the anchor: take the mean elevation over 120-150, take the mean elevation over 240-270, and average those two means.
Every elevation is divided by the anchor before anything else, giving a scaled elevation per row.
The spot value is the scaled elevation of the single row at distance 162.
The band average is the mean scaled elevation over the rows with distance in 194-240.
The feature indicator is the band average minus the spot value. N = 0.06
